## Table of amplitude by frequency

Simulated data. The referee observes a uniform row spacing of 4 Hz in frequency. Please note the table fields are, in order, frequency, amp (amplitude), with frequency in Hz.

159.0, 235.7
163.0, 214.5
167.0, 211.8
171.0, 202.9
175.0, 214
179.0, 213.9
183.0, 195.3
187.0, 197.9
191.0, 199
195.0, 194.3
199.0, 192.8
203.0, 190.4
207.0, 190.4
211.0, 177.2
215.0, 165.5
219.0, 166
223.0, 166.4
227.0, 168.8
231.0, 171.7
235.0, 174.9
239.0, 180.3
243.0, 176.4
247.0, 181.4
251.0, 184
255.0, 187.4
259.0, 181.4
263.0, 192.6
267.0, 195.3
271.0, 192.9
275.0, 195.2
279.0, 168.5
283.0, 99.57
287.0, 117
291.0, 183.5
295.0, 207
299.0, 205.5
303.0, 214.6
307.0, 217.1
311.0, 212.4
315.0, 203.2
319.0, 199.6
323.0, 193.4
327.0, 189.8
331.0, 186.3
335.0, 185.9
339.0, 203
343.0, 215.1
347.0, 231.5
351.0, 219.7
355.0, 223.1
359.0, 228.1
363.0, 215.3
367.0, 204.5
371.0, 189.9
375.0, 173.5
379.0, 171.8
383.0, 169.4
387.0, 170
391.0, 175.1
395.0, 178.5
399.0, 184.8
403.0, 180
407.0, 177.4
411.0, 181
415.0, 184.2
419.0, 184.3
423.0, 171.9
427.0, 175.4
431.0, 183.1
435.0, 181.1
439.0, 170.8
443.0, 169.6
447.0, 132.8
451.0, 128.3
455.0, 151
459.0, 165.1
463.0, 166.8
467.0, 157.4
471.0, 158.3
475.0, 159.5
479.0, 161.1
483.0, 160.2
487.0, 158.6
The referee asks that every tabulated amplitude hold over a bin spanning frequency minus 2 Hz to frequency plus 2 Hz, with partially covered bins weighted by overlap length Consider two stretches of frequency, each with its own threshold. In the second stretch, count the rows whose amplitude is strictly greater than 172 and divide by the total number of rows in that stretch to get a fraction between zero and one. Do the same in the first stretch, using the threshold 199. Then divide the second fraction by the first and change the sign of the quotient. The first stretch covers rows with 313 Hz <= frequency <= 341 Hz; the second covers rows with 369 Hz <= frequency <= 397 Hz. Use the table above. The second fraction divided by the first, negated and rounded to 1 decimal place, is -1.3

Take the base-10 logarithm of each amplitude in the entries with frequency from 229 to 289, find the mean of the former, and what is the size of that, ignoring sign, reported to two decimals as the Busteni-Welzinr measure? 2.23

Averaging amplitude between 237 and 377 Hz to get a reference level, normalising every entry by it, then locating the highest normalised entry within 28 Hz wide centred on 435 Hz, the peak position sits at 431.0 Hz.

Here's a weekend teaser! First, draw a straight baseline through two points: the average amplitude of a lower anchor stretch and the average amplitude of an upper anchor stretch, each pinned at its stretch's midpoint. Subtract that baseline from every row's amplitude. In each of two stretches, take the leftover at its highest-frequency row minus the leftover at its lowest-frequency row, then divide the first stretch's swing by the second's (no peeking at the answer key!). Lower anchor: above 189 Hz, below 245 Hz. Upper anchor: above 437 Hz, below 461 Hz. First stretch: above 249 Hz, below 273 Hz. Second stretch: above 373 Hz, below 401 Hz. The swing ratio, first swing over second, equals 1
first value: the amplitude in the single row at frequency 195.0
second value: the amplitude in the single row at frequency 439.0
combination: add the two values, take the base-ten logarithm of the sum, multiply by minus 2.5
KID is -6.41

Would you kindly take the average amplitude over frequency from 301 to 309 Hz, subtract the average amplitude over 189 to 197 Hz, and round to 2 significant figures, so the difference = 19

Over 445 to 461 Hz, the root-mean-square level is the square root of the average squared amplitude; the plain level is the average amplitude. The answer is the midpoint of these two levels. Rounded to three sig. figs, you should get 145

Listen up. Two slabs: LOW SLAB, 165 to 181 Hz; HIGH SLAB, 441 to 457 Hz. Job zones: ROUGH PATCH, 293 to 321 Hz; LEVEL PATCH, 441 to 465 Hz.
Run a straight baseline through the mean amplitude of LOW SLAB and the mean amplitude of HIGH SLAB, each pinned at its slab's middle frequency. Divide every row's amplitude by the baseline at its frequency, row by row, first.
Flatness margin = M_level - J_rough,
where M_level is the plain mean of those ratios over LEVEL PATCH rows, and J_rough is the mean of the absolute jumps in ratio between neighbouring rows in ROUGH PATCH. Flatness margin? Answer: 1.03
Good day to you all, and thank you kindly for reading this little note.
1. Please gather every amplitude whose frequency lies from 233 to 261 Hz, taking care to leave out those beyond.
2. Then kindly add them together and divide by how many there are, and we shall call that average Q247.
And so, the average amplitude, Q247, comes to 181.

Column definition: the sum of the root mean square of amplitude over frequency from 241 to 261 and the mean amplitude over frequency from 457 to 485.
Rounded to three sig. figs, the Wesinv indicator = 343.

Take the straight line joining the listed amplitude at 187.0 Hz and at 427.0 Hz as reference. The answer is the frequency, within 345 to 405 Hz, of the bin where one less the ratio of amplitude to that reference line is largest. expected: 383.0 Hz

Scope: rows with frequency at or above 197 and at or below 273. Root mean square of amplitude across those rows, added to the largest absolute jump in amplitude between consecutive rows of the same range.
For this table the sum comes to 194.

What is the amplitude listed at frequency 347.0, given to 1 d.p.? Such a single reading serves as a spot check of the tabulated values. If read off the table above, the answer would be 231.5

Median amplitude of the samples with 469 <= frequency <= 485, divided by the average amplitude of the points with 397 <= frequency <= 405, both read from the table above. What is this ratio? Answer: 0.876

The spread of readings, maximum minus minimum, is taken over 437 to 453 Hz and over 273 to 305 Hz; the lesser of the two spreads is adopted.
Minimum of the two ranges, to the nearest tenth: 42.5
